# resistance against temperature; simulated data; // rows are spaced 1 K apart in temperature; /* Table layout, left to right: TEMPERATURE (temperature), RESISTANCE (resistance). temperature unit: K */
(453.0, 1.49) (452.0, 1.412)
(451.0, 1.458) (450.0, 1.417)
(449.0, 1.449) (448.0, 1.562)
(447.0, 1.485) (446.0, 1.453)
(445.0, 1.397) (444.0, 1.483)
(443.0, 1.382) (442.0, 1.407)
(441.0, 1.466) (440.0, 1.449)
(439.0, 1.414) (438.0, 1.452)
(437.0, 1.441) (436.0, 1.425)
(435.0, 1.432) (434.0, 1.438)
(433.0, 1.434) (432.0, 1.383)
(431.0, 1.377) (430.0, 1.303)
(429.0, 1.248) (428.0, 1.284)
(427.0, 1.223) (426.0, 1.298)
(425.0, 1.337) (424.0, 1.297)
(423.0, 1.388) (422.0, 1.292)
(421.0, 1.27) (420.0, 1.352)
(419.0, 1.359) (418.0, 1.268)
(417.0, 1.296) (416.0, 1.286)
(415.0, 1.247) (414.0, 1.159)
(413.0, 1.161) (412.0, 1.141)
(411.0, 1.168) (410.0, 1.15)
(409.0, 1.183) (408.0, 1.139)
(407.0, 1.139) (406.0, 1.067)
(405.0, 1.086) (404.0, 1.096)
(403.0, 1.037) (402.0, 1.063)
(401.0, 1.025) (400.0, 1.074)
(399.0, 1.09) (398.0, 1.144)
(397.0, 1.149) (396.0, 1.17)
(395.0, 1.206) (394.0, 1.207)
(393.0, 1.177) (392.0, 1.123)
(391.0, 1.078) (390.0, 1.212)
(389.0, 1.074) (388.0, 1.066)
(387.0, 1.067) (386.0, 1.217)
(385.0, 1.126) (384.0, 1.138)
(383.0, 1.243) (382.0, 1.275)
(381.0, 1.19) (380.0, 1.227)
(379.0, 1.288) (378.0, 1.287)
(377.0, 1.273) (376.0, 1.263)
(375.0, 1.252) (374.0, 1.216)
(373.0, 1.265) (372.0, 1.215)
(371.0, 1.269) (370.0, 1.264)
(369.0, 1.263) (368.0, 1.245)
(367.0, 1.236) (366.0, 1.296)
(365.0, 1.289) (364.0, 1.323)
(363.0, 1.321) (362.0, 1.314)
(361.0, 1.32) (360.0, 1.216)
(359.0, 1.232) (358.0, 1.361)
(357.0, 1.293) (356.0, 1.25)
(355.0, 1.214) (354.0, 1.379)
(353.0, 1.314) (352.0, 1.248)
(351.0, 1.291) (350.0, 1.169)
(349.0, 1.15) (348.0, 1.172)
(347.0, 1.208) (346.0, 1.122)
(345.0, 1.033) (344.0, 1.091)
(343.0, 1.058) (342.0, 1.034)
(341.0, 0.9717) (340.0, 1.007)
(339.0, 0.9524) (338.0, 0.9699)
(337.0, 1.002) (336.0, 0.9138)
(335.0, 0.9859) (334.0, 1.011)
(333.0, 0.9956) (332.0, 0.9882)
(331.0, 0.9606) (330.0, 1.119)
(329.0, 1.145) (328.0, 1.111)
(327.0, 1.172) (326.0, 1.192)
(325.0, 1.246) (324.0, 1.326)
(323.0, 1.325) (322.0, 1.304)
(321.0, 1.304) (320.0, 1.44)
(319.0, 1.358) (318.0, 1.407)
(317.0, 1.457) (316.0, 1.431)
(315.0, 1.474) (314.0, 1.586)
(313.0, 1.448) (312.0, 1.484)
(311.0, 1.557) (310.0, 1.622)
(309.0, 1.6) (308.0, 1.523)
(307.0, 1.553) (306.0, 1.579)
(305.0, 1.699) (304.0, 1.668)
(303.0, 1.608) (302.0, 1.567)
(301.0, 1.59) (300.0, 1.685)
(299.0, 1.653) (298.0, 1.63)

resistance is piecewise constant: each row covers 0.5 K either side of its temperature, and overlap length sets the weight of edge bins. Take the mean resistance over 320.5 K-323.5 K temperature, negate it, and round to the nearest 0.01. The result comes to -1.31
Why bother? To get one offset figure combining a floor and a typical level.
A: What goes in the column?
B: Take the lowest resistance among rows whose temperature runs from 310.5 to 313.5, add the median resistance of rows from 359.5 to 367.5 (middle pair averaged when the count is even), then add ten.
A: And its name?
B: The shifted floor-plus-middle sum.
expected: 12.8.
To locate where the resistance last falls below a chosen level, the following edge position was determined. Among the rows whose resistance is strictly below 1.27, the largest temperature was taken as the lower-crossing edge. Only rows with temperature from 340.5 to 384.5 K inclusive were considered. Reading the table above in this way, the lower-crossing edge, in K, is 384.0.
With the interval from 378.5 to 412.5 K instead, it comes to 412.0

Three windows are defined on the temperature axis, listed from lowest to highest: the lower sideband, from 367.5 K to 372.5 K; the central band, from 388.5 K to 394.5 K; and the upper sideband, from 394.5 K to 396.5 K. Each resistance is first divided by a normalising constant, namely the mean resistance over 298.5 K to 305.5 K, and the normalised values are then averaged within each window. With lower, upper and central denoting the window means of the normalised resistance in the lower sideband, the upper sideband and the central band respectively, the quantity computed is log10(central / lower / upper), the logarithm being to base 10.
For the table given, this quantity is 0.10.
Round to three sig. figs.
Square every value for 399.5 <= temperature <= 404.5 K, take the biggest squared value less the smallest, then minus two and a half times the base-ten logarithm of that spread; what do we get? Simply 2.06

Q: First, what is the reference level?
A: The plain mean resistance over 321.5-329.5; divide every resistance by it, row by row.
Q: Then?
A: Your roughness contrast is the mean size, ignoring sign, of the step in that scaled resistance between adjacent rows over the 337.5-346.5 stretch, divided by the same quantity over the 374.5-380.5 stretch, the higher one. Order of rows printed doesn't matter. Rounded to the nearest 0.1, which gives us 2.4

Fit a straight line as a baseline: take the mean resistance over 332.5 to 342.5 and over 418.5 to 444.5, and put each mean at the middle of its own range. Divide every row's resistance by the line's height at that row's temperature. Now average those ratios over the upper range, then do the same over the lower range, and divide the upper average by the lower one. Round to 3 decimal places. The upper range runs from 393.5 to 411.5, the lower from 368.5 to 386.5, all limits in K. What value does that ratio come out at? 0.832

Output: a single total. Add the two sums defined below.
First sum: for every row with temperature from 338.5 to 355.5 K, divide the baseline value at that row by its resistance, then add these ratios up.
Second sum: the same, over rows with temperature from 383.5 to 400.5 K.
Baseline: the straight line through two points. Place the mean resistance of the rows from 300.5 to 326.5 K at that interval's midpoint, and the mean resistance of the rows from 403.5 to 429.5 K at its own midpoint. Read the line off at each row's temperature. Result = 40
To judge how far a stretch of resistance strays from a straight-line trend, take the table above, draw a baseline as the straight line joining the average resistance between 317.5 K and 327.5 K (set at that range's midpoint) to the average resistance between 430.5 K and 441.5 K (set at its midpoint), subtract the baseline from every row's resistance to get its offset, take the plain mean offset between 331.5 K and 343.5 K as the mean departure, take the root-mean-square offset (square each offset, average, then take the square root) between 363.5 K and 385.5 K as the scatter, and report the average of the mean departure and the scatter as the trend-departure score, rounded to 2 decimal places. -0.10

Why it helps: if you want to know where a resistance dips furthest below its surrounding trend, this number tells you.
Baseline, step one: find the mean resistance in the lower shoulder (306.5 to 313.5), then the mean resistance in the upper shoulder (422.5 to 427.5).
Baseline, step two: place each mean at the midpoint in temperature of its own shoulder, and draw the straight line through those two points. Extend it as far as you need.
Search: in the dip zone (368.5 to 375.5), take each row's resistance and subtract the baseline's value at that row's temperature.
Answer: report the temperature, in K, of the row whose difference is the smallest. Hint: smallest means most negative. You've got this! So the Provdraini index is 372.0 K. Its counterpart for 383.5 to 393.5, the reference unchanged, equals 387.0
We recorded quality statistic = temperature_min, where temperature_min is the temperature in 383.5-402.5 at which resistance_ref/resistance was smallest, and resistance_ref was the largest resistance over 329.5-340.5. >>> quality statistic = 386.0 K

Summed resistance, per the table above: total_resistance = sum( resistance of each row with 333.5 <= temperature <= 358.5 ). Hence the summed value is 28.2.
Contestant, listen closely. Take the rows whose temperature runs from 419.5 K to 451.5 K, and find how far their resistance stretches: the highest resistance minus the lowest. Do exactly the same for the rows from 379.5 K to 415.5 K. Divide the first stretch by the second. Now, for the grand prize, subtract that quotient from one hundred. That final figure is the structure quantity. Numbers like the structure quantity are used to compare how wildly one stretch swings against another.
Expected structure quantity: 98.6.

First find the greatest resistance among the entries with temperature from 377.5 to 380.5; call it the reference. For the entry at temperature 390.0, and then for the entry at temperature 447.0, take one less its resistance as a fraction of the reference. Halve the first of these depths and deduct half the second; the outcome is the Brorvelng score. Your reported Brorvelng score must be 0.106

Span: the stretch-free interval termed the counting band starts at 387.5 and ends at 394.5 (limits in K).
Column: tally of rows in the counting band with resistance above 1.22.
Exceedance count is 0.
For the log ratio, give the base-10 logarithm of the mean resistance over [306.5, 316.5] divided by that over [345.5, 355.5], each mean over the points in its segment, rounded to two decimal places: 0.10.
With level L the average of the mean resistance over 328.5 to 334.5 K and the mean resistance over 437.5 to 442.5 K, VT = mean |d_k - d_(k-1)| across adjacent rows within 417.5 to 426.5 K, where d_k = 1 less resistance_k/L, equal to 0.047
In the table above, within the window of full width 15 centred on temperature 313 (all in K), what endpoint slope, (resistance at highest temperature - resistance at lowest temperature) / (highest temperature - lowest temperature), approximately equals -0.010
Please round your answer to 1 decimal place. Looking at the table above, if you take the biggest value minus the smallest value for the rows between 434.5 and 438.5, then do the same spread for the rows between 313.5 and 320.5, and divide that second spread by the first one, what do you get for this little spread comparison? 8.4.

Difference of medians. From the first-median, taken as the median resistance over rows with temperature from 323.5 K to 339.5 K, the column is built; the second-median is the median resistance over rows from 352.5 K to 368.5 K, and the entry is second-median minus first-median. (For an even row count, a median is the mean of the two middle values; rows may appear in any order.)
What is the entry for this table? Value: 0.3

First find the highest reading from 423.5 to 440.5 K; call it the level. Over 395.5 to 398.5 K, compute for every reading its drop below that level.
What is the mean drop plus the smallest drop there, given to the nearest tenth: 0.6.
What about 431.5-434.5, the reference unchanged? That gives 0.0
